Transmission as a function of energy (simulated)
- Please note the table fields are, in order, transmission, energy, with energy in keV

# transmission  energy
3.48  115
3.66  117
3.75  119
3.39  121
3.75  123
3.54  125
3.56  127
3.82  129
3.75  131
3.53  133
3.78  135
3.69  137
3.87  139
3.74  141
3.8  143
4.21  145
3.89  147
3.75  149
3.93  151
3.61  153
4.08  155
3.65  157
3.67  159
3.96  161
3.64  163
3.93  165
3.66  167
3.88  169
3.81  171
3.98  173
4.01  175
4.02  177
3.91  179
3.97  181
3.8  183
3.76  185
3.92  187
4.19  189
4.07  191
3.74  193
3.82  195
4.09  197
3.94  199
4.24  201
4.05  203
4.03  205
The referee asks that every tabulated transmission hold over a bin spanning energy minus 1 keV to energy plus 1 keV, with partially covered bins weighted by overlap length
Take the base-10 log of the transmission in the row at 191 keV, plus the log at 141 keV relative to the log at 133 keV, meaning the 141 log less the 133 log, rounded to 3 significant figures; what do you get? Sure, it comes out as 0.635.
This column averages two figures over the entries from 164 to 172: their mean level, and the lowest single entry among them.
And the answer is 3.74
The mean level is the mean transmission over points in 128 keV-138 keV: 3.71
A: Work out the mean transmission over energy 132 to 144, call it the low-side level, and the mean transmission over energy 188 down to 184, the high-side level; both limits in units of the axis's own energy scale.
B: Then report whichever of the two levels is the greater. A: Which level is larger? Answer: 3.84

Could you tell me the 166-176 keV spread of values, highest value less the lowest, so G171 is 0.35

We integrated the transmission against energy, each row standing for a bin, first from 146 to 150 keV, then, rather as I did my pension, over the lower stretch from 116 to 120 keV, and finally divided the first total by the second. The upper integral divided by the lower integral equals 1.031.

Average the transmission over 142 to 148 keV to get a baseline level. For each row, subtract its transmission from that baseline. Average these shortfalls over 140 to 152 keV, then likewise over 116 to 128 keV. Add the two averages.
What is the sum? 0.44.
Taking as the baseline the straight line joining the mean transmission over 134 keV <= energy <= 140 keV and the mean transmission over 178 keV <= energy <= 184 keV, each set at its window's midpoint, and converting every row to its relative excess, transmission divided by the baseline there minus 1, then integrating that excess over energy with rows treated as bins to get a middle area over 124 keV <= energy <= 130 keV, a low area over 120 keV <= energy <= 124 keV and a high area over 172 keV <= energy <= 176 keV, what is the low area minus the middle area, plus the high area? 0.123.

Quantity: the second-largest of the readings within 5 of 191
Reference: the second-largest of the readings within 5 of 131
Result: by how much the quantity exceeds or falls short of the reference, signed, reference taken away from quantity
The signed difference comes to 0.29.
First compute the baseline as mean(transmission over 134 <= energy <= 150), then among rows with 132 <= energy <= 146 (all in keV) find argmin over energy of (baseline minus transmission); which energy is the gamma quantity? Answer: 145 keV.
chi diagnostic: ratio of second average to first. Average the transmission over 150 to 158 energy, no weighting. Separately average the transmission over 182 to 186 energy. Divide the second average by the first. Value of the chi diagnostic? 0.99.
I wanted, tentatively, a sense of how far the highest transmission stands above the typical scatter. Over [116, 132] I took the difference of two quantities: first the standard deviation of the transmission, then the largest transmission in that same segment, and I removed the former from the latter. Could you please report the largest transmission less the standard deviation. 3.68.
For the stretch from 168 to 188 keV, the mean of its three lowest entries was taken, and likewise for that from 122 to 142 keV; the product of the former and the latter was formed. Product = 13.4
